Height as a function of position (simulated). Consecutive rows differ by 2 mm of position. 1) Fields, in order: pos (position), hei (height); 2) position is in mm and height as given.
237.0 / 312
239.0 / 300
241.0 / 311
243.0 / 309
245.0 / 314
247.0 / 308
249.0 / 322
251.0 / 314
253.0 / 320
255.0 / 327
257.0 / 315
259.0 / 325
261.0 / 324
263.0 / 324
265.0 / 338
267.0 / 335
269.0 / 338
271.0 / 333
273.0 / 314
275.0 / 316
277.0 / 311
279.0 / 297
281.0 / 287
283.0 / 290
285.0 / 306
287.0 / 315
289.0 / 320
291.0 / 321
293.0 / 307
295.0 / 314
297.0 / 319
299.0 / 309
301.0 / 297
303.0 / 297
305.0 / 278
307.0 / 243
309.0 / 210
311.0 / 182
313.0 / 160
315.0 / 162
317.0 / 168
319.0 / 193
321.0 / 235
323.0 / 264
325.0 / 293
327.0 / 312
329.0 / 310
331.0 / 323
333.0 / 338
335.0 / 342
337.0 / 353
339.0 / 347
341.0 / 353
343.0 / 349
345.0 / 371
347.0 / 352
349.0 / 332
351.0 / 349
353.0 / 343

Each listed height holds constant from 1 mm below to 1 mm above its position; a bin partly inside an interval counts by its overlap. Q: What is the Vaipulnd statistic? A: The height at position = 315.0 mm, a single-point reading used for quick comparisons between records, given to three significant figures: 162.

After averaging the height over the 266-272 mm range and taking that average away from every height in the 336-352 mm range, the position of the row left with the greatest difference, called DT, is 345.0 mm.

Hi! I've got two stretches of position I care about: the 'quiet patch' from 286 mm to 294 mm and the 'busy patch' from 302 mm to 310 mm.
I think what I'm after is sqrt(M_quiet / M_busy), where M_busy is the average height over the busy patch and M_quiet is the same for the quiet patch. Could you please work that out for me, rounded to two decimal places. 1.11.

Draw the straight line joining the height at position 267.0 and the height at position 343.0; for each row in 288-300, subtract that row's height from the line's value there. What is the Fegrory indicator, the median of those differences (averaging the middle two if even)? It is 24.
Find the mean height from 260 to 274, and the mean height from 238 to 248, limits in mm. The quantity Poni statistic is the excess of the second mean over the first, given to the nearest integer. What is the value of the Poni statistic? -21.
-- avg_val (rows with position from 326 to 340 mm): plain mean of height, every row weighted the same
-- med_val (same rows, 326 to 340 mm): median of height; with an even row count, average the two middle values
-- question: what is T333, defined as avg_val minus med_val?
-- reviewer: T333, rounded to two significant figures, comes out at -5.9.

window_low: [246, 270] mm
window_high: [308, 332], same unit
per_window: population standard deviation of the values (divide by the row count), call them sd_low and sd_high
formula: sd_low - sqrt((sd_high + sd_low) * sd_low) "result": -16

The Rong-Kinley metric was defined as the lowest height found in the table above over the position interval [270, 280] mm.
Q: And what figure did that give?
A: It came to 297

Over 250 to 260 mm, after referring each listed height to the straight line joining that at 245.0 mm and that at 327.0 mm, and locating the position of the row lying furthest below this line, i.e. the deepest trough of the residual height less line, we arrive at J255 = 251.0 mm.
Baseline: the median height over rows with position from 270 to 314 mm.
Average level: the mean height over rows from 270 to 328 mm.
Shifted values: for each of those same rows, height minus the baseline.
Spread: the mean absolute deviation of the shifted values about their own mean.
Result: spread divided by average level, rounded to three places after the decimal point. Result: 0.164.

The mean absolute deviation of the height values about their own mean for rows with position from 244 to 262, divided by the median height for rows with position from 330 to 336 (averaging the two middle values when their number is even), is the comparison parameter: 0.016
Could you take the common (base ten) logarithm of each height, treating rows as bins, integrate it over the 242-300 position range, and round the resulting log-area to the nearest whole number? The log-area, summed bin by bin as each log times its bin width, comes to 145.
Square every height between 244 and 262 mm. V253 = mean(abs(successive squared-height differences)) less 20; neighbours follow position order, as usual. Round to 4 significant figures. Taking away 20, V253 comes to 5071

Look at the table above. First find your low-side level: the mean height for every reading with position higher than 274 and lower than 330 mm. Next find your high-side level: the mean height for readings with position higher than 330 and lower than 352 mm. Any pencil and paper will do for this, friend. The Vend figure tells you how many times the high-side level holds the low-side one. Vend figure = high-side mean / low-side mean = 1.3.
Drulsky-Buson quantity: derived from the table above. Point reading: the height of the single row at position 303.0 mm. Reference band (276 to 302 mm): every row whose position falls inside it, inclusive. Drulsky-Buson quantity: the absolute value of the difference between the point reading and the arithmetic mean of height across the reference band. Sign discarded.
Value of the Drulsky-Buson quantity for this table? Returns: 10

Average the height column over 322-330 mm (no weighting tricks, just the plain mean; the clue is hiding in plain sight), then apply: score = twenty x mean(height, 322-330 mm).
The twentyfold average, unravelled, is 5895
